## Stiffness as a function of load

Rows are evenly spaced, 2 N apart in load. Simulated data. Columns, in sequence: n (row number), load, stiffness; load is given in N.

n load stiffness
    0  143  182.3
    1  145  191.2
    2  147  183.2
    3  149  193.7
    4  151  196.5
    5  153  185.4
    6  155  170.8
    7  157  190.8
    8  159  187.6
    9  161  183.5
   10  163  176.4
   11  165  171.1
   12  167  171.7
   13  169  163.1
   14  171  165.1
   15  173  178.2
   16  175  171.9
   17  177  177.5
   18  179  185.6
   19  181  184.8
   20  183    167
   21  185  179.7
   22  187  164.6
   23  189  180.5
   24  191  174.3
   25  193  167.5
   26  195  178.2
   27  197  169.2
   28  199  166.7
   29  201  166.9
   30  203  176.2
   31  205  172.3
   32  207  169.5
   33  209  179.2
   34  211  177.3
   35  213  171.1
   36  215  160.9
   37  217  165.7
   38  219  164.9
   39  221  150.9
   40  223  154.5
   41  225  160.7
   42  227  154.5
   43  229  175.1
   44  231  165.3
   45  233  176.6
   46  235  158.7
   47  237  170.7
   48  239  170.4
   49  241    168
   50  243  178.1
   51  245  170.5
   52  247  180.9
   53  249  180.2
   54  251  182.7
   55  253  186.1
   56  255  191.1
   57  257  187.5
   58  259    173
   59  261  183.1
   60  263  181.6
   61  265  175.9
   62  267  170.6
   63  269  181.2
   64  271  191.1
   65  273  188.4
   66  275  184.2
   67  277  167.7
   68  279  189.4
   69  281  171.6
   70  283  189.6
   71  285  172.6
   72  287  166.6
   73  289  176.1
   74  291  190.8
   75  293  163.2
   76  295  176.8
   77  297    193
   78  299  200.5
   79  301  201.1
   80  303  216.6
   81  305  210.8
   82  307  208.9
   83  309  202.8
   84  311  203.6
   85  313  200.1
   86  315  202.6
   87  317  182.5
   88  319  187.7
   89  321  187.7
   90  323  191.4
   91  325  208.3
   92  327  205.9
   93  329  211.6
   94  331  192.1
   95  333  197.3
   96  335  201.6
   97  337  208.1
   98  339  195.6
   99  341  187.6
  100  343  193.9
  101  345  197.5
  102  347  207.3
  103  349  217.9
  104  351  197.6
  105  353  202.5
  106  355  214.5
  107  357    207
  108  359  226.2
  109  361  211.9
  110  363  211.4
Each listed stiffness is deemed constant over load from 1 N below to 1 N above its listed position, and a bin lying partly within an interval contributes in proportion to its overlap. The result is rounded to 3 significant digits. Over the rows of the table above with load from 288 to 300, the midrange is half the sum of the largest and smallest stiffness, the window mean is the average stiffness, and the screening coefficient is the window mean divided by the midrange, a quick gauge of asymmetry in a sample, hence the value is 1.01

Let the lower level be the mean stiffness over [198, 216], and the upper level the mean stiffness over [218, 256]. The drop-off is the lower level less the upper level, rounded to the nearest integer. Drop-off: 1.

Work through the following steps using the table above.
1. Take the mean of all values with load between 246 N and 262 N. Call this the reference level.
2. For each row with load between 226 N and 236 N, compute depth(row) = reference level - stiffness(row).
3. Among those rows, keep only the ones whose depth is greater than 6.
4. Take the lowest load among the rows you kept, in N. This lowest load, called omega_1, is 227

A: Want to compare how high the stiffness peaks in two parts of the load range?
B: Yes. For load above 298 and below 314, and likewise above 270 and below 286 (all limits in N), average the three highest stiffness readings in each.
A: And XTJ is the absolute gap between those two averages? 22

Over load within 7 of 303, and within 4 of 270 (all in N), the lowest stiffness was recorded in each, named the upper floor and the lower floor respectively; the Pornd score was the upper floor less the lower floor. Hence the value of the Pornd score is 22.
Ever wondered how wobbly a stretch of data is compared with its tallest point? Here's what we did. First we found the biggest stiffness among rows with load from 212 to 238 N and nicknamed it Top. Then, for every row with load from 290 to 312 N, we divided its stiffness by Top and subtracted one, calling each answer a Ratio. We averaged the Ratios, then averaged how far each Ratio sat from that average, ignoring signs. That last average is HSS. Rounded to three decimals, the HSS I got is 0.067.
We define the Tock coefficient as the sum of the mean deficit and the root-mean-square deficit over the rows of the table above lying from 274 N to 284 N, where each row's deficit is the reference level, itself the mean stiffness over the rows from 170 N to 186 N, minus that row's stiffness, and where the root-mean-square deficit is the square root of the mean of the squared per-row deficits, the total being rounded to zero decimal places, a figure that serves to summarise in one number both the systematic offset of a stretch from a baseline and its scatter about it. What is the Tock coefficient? 6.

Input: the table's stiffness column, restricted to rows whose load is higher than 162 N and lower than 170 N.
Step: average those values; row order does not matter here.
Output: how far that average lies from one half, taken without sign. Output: 170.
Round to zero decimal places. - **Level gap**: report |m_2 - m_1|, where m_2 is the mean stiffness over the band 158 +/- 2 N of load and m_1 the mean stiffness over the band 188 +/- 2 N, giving 17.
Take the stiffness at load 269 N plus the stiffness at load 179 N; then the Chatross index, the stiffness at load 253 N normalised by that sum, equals 0.507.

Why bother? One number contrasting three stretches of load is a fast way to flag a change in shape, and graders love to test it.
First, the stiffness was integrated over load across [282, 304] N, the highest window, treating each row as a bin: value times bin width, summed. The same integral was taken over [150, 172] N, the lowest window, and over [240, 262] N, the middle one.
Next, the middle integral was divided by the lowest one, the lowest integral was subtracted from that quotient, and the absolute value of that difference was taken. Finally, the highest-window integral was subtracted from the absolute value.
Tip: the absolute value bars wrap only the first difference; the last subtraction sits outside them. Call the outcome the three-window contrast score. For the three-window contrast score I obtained -171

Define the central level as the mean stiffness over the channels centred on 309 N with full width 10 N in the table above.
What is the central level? 205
